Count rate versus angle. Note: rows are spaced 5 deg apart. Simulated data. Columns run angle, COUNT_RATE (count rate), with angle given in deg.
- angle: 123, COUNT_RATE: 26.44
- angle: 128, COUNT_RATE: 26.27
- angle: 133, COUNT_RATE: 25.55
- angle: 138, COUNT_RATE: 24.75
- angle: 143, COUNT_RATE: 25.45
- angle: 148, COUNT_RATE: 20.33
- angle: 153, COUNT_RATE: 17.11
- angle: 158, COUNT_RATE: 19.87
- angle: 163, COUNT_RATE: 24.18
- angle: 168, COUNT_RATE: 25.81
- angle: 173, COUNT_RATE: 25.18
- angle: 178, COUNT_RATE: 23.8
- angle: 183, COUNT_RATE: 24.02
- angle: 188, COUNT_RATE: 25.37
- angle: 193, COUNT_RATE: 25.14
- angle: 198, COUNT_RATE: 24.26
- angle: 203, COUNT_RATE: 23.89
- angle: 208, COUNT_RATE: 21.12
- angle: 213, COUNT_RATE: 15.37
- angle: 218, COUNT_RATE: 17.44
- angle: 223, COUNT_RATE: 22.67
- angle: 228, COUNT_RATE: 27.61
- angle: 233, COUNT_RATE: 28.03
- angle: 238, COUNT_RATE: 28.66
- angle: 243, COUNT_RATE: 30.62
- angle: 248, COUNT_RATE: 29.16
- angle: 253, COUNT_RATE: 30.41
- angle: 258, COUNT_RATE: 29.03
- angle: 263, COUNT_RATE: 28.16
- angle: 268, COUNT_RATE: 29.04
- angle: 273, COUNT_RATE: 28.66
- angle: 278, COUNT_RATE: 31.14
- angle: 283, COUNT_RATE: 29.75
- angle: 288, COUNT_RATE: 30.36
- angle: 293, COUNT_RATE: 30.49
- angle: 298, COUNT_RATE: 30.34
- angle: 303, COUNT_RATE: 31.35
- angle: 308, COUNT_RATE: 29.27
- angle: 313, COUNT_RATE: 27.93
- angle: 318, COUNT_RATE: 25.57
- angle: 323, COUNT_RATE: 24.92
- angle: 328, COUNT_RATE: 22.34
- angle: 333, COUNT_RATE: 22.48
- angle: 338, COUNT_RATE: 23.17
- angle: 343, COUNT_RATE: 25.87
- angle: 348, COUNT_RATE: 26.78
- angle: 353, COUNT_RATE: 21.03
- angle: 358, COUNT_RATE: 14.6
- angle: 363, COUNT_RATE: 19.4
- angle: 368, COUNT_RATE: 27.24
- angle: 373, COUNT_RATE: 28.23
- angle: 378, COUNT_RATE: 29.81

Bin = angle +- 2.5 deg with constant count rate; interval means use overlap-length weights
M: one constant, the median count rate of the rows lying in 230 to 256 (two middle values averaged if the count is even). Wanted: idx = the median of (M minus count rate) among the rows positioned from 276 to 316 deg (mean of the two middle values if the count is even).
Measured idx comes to -1.2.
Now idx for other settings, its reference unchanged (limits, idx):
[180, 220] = 5.2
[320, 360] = 6.3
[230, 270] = 0.1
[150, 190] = 5.1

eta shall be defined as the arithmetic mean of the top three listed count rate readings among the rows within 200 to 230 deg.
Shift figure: 25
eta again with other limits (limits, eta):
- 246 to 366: 31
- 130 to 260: 30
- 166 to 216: 25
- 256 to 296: 31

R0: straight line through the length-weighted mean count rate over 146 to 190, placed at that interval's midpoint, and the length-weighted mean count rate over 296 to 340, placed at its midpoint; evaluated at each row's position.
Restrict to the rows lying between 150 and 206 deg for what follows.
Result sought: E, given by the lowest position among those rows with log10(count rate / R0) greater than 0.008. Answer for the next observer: 163 deg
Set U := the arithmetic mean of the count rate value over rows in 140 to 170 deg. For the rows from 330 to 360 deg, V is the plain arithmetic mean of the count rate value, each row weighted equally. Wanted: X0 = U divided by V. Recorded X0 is 0.99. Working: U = 22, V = 22.3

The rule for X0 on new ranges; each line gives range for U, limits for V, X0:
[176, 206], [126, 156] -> 1.05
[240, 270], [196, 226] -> 1.41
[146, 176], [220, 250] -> 0.79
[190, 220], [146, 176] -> 0.96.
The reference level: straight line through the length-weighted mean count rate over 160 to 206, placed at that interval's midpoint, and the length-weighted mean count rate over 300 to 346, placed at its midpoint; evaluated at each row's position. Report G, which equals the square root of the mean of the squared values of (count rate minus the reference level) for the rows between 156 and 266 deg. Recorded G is 3.8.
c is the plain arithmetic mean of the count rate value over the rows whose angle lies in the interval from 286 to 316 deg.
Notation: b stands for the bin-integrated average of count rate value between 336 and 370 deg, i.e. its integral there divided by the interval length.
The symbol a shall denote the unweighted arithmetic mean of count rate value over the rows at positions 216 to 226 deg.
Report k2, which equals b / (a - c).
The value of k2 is -2.3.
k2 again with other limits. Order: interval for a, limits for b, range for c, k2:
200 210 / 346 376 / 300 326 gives -4.3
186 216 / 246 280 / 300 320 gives -4.9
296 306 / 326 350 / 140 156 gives 2.4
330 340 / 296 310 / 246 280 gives -4.6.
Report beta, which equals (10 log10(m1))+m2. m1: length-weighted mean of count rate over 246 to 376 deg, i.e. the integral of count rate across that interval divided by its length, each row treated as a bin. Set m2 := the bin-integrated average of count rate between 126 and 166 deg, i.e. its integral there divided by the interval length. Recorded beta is 37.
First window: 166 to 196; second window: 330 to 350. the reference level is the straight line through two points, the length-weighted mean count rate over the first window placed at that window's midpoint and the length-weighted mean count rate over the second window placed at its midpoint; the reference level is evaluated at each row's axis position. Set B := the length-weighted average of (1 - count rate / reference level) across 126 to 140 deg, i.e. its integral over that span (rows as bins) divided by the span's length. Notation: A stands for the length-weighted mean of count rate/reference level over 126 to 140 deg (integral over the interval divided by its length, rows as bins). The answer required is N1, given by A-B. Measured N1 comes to 1.04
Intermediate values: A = 1.02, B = -0.02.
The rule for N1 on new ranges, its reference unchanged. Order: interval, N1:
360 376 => 1.03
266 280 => 1.40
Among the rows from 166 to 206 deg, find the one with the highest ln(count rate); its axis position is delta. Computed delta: 168 deg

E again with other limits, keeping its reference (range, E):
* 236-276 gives 238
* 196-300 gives 198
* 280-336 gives 283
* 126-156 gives 128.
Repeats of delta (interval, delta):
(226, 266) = 243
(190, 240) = 238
